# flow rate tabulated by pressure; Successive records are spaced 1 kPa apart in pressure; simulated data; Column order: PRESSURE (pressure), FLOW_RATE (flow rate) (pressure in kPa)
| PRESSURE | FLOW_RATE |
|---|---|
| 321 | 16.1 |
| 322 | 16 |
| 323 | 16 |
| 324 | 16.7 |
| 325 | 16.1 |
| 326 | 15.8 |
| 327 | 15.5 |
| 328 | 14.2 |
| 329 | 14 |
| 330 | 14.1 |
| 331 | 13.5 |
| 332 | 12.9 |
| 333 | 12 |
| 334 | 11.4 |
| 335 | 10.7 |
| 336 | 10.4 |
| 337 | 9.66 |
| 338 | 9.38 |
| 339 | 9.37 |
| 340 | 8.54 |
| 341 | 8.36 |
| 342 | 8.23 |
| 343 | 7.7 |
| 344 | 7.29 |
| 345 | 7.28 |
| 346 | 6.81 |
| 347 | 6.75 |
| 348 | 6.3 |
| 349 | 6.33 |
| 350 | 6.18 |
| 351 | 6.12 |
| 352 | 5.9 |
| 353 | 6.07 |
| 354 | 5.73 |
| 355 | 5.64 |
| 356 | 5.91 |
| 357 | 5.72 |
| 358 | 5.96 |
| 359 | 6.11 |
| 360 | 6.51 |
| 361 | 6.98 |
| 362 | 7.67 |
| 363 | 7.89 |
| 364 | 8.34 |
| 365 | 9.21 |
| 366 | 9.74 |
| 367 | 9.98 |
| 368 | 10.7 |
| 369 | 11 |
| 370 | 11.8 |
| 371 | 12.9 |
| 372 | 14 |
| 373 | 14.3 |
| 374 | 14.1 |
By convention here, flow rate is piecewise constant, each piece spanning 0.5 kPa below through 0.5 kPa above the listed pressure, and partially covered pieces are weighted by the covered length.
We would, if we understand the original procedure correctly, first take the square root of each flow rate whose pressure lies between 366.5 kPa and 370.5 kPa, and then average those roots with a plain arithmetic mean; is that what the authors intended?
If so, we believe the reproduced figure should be 3.30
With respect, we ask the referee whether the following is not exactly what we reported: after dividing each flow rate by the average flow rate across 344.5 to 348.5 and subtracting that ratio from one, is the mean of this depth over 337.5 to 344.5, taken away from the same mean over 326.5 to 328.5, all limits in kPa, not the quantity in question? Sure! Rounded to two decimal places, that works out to -0.95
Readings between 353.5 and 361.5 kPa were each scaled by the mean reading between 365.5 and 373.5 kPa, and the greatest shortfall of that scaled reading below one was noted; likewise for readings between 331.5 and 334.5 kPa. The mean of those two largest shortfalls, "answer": 0.28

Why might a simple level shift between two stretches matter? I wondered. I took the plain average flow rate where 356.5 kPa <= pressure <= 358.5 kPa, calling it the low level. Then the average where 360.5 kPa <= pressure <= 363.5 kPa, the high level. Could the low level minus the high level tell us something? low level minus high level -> -1.7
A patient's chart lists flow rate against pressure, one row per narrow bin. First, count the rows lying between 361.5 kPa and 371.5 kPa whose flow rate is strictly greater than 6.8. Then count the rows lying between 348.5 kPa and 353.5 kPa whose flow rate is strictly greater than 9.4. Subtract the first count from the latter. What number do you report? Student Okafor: -10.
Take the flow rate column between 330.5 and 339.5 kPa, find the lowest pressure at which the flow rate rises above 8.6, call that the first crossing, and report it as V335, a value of 331 kPa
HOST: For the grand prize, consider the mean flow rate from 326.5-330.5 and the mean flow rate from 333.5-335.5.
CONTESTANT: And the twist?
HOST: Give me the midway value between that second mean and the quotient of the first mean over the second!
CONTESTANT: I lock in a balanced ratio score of 6.2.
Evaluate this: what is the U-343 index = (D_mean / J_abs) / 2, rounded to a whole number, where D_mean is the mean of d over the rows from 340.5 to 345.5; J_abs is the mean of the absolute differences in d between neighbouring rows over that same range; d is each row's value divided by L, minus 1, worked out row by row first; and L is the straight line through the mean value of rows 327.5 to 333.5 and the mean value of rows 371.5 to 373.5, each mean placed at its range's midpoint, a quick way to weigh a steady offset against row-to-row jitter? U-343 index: -11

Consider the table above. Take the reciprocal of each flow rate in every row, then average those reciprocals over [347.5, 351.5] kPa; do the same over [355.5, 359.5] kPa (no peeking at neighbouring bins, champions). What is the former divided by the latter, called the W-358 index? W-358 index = 1.0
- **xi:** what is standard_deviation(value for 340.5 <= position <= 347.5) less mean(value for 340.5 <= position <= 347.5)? -6.9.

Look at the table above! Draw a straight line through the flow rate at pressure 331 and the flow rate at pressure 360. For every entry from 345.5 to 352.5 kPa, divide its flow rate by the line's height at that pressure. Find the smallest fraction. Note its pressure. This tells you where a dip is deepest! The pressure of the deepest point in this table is 348 kPa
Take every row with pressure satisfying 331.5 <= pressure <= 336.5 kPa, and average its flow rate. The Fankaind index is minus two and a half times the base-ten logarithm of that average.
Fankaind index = -2.6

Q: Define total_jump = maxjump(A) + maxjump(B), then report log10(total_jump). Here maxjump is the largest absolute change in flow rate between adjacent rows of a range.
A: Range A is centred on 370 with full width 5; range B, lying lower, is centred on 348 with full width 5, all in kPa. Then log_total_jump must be 0.19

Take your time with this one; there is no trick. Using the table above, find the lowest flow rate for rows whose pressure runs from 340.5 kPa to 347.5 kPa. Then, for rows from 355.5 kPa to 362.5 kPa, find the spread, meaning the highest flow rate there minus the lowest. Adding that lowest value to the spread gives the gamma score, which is 8.7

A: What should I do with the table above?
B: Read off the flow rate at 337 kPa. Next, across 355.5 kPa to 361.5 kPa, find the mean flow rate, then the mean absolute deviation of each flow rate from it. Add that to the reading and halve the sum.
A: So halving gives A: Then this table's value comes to 5.0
